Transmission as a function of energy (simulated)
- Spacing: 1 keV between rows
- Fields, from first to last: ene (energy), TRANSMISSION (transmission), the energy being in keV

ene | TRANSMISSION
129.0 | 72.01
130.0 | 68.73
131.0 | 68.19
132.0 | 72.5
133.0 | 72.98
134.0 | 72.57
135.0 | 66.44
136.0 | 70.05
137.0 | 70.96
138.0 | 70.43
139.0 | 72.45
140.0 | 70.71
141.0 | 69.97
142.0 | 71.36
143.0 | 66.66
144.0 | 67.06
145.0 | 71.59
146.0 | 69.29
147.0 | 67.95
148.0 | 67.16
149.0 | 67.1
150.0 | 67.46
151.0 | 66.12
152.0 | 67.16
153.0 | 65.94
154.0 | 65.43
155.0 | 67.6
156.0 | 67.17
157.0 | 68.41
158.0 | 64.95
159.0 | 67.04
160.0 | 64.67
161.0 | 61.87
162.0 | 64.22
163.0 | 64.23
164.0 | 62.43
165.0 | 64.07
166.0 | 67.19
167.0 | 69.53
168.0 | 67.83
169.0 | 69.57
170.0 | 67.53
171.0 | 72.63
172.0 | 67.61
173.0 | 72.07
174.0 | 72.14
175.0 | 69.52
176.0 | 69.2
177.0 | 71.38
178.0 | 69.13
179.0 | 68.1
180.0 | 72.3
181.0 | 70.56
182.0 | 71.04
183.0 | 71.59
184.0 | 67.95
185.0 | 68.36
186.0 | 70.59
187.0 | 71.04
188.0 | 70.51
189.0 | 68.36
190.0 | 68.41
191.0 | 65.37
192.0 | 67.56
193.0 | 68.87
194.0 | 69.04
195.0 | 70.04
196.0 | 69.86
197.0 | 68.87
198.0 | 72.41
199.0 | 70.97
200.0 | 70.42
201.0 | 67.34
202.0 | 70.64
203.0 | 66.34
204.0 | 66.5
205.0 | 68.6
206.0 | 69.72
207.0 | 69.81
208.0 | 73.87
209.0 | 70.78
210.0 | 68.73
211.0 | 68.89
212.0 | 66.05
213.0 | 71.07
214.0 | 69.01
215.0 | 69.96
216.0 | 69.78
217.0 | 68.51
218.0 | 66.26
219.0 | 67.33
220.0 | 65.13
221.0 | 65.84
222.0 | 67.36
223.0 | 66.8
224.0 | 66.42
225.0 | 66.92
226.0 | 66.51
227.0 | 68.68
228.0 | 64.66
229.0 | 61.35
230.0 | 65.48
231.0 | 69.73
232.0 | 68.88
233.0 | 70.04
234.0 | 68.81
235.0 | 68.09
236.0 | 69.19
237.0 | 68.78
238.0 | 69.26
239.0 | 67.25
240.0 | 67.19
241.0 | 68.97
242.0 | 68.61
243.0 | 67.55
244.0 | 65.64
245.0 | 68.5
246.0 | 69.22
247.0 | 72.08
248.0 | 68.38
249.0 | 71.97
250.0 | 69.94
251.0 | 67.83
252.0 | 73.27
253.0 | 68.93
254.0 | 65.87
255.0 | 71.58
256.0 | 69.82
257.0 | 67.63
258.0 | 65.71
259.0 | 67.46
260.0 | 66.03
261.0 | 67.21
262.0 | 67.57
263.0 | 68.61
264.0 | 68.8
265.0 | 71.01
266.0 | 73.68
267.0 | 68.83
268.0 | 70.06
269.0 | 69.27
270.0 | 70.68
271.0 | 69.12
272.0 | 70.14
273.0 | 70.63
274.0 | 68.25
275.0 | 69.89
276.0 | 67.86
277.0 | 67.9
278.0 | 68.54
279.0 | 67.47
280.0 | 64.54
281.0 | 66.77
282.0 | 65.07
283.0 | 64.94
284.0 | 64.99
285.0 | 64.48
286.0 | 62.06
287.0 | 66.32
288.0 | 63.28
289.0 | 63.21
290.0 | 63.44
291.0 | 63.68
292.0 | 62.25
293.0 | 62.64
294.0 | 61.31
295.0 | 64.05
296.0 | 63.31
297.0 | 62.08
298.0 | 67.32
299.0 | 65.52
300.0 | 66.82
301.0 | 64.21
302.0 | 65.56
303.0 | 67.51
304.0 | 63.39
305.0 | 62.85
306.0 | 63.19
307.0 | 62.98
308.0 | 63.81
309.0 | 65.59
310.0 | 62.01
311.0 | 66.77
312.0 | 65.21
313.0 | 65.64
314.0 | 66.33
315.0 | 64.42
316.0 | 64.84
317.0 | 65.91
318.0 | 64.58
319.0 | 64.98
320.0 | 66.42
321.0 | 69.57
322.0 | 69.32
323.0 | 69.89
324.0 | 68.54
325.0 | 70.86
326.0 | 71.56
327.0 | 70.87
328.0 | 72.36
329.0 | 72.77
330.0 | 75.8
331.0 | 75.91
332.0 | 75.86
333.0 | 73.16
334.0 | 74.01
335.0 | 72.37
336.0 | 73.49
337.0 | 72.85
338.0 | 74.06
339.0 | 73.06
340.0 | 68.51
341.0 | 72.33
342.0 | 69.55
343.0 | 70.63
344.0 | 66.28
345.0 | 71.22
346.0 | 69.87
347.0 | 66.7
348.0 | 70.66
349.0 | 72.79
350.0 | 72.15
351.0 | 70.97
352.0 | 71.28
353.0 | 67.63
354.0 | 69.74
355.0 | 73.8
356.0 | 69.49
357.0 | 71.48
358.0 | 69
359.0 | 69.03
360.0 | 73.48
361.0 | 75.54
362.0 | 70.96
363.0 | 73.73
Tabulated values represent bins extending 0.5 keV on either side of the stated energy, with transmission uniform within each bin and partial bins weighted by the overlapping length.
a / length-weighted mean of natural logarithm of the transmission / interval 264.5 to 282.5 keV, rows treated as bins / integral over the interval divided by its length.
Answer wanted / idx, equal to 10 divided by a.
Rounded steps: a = 4.23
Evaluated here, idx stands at 2.363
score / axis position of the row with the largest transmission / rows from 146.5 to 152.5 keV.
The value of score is 147.0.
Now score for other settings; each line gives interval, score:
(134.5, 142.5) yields 139.0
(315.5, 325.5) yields 325.0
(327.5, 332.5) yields 331.0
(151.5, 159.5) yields 157.0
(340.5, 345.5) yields 341.0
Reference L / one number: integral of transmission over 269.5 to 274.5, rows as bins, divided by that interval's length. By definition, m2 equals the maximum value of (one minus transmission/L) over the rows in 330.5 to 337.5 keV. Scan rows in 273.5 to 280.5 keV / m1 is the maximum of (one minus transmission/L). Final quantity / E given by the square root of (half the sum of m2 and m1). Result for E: 0.137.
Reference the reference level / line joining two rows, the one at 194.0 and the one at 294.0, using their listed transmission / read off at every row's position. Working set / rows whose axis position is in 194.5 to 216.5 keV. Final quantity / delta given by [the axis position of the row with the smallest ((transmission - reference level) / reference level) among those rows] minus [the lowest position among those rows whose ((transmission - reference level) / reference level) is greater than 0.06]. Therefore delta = -5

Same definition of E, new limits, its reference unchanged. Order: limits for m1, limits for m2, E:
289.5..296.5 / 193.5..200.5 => 0.259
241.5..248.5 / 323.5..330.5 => 0.196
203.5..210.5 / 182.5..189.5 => 0.191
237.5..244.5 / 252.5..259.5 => 0.242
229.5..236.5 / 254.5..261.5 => 0.244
